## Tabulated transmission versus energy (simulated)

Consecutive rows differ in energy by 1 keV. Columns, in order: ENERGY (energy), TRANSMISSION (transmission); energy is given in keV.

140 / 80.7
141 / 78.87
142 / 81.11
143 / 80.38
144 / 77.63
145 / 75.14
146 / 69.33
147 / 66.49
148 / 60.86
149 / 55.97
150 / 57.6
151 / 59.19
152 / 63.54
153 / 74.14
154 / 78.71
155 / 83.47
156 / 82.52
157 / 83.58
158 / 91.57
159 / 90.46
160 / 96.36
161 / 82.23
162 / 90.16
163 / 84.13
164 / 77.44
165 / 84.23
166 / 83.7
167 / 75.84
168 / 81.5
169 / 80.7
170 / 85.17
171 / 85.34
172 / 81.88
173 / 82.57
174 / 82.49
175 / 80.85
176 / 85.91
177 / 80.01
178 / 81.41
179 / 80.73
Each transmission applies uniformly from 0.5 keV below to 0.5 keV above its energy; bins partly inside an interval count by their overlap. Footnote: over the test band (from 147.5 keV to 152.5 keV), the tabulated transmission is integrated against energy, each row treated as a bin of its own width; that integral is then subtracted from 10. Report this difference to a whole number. -287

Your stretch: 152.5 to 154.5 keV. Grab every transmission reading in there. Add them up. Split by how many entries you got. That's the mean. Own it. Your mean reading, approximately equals 76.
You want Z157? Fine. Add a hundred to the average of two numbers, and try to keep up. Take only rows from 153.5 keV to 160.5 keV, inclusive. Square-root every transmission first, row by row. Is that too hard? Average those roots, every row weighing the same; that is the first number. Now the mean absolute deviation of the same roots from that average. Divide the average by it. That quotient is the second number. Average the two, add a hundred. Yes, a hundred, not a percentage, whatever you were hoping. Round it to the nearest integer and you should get 121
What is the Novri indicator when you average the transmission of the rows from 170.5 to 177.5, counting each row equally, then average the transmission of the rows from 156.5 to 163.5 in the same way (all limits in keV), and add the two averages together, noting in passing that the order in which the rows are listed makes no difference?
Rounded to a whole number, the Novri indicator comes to 171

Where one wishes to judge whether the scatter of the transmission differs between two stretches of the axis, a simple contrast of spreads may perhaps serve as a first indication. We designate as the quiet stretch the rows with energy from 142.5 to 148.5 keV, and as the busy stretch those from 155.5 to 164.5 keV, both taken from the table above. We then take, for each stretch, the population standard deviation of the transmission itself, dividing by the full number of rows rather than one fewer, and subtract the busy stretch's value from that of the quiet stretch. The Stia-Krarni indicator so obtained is 1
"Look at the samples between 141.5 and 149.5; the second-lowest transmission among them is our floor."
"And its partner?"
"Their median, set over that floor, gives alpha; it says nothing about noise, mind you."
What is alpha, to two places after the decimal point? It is 1.19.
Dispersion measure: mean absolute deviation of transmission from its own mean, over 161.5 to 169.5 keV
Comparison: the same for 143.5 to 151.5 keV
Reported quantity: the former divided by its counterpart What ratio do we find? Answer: 0.49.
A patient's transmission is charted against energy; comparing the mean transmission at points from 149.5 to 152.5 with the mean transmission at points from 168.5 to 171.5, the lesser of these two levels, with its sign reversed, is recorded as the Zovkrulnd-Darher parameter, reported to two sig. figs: -60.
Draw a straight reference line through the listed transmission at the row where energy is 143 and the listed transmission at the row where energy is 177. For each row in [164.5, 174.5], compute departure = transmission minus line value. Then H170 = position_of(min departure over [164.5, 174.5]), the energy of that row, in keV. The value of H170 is 167 keV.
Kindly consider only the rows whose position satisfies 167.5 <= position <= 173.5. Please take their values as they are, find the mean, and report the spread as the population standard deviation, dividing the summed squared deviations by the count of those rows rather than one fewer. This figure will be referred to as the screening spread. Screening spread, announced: 1.8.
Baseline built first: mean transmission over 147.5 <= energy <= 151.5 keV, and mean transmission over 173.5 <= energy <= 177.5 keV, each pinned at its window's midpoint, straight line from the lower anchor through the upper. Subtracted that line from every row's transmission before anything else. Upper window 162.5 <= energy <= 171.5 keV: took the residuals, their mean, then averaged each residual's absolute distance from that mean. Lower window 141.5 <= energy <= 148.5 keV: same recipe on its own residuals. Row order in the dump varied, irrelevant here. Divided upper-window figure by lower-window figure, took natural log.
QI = -1.0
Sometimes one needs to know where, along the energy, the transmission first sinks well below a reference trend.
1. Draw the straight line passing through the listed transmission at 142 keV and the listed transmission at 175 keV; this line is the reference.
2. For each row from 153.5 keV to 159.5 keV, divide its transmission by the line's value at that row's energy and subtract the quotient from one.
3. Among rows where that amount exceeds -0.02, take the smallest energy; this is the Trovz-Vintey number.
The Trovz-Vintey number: 154 keV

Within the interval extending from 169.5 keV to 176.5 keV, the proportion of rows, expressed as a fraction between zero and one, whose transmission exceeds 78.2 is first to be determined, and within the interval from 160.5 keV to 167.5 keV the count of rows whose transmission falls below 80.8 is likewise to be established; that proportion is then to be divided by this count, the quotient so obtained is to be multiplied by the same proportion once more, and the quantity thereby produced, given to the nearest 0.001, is 0.500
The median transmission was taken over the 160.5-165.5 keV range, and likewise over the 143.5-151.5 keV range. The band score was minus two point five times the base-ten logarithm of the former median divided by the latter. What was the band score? -0.30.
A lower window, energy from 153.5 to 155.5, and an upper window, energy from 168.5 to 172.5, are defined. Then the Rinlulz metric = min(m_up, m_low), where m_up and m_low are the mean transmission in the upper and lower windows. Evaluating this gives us 81.1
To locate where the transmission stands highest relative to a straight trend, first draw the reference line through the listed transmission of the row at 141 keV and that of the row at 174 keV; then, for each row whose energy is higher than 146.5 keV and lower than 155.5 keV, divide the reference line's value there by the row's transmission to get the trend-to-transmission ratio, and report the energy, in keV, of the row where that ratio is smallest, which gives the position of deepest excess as 155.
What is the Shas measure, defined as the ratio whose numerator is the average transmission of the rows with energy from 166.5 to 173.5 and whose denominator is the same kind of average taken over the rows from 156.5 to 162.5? 0.92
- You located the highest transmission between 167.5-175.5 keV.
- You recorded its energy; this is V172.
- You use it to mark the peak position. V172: 171 keV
